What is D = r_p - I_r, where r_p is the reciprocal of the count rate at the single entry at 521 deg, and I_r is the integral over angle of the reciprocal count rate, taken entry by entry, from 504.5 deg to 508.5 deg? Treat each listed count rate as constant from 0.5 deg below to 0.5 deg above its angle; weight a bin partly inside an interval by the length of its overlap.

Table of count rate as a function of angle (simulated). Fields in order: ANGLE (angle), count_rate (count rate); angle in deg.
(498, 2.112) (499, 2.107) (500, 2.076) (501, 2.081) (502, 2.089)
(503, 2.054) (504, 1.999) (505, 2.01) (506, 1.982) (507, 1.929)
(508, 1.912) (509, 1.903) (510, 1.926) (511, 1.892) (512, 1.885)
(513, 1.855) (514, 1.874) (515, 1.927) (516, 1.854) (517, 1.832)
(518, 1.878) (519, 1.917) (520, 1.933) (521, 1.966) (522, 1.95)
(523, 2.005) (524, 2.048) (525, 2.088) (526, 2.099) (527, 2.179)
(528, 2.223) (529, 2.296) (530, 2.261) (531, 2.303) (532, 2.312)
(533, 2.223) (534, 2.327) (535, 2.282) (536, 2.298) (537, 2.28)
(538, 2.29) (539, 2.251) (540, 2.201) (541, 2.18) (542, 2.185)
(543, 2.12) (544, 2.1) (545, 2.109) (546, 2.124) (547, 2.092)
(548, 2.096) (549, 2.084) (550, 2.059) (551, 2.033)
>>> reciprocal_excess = -1.5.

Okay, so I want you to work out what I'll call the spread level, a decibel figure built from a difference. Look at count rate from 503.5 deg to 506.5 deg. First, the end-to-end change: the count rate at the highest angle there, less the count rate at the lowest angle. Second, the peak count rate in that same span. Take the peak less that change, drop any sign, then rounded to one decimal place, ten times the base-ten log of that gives 3.1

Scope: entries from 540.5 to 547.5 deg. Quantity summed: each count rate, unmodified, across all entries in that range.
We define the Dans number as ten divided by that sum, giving 0.67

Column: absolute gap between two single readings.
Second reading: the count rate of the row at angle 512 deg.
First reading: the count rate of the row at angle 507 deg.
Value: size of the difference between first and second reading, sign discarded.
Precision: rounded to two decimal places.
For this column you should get 0.04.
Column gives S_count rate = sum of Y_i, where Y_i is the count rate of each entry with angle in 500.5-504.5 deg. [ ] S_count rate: 8.22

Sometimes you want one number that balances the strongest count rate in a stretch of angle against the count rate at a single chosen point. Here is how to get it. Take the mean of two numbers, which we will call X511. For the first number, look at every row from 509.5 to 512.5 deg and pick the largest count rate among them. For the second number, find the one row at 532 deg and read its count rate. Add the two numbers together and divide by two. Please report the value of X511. 2.12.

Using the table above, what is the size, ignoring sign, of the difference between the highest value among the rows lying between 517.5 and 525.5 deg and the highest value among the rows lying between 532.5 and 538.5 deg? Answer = 0.24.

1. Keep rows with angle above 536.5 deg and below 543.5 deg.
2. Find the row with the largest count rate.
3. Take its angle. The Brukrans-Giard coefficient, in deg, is 538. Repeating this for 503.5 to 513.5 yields 505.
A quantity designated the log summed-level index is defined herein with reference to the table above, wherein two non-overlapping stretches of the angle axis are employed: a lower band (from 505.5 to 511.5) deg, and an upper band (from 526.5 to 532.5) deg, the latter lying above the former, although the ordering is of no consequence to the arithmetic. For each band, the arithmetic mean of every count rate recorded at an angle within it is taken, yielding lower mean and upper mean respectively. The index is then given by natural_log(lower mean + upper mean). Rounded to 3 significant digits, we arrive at 1.43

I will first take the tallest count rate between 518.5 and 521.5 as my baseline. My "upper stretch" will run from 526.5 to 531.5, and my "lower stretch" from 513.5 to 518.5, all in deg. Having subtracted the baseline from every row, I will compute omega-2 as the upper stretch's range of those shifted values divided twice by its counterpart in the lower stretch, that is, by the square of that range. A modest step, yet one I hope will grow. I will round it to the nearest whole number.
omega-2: 14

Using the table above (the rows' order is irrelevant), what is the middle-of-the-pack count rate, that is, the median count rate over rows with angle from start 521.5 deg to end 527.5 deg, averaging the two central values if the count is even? 2.07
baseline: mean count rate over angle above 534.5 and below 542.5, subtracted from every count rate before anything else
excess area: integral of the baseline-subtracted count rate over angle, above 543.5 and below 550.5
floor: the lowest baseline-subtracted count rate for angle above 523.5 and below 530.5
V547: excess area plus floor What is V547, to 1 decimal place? -1.3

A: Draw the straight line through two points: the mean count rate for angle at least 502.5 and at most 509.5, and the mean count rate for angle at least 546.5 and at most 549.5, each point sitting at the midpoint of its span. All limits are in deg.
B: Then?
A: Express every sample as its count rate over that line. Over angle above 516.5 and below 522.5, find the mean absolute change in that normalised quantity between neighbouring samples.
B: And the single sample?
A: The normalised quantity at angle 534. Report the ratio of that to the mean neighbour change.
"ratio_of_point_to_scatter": 80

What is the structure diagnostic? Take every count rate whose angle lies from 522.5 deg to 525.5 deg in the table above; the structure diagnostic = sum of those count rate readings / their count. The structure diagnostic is 2.05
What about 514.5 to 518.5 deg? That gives 1.87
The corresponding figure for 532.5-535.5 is 2.28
